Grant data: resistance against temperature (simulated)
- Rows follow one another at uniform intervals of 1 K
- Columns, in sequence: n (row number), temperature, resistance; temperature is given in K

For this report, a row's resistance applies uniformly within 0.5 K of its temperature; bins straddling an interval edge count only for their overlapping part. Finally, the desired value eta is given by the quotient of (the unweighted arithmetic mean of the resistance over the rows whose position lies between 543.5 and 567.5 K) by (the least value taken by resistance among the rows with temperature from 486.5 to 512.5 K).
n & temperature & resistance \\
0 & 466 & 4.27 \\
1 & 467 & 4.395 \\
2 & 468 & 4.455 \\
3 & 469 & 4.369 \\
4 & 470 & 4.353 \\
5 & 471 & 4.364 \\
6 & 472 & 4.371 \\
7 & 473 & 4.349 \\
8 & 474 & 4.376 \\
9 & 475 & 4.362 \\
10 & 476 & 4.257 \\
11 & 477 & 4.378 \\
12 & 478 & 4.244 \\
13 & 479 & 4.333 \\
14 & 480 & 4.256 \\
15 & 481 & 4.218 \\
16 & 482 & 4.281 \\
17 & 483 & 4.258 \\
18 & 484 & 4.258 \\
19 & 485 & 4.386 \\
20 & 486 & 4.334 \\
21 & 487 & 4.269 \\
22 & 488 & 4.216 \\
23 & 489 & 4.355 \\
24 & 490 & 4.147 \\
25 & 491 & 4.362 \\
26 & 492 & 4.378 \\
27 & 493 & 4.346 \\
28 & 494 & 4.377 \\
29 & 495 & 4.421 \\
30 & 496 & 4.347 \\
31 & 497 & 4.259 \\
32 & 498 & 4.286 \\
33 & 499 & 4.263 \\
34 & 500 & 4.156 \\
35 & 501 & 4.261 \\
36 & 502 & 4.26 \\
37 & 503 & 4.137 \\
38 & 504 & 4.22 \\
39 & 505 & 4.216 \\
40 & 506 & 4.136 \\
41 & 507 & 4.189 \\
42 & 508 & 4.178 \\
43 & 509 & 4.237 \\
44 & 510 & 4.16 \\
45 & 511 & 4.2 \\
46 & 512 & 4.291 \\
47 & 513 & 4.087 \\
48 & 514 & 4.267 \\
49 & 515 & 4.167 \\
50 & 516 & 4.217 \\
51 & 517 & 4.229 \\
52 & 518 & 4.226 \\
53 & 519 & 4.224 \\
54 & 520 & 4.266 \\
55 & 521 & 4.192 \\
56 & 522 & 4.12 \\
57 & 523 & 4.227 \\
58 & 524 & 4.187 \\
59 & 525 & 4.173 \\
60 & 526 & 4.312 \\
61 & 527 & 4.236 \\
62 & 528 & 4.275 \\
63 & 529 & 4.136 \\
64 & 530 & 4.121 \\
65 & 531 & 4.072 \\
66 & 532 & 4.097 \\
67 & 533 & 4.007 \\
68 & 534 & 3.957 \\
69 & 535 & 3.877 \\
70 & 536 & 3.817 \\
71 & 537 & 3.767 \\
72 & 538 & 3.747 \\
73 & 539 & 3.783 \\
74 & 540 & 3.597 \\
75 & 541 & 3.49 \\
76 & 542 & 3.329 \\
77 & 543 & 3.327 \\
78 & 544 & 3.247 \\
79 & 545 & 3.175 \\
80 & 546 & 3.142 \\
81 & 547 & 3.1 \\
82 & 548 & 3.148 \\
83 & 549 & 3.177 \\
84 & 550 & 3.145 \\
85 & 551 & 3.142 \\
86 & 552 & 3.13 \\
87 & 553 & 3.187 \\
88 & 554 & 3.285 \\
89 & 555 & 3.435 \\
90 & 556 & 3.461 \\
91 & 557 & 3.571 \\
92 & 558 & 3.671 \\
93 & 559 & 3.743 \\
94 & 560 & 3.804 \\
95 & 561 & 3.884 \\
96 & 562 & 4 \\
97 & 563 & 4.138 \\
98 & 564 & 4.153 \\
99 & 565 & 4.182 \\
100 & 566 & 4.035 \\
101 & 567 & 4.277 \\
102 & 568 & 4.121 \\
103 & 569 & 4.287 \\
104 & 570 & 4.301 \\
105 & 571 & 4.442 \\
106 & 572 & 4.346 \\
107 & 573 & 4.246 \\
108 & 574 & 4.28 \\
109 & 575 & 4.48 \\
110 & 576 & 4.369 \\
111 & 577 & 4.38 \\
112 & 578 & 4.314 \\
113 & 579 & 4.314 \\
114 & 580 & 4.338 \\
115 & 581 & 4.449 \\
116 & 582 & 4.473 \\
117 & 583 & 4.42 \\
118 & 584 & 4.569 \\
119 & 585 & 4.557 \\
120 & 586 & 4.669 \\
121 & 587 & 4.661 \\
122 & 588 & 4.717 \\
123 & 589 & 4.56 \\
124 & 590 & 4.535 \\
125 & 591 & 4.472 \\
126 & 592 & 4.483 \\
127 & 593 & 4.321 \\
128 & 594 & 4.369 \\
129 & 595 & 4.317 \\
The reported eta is 0.86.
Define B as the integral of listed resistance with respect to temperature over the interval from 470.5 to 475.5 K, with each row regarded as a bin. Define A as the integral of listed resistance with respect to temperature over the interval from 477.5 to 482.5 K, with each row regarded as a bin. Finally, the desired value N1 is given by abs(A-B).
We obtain 0.49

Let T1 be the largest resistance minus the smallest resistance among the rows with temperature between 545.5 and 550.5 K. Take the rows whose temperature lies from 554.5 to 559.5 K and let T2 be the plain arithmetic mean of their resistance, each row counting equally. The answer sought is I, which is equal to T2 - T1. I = 3.5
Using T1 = 0.08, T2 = 3.58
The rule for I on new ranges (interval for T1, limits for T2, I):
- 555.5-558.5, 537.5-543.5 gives 3.3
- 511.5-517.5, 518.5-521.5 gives 4.0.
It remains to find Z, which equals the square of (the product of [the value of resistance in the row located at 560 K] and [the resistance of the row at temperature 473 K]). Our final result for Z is 274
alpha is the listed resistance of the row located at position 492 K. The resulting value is 4.378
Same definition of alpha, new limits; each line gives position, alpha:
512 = 4.291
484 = 4.258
